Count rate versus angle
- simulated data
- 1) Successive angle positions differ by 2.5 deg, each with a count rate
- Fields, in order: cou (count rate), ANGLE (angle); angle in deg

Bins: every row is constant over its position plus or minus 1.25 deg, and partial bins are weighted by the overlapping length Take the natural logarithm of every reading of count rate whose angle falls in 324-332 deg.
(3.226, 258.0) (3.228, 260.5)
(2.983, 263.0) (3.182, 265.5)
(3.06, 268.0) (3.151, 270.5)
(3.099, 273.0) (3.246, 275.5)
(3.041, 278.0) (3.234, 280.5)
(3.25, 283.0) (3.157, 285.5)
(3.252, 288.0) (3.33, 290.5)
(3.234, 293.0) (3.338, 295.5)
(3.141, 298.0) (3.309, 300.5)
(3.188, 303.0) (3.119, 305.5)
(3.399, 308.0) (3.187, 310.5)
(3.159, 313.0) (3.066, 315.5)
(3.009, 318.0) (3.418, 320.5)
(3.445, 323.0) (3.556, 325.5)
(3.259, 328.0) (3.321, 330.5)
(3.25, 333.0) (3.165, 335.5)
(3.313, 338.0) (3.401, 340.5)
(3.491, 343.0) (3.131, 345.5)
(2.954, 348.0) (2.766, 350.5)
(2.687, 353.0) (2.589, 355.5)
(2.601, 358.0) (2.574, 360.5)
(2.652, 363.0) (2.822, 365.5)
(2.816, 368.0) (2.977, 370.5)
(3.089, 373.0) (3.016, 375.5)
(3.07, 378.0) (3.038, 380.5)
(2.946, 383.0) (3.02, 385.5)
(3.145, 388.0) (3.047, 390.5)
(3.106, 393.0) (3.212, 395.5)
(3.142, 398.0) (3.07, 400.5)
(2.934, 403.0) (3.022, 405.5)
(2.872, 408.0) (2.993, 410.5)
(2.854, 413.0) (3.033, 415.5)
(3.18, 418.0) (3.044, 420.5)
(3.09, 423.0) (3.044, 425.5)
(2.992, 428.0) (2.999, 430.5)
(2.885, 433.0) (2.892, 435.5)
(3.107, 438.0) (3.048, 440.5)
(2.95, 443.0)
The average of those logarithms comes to 1.22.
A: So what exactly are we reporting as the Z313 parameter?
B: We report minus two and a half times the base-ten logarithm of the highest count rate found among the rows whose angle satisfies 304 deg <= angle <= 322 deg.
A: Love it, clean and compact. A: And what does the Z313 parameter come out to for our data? -1.33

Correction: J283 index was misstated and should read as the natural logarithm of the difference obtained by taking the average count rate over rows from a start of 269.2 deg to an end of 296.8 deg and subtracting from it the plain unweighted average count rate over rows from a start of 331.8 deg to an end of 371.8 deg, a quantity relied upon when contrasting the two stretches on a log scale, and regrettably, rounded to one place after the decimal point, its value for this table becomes -1.3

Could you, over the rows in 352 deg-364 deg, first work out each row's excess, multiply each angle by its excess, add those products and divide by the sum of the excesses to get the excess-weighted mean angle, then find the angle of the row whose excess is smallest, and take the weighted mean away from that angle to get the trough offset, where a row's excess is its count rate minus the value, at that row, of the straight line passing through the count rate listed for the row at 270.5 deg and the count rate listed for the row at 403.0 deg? 2.4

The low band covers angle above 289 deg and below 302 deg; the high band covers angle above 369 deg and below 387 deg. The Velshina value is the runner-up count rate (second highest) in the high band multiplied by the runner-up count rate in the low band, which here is 10.2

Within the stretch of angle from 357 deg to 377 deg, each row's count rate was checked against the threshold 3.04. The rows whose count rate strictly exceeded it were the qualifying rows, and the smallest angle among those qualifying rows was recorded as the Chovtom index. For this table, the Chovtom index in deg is 373.0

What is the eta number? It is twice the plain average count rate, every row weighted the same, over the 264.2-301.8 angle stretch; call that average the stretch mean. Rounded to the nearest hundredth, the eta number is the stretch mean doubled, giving 6.40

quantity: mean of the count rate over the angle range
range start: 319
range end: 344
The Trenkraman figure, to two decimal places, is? 3.36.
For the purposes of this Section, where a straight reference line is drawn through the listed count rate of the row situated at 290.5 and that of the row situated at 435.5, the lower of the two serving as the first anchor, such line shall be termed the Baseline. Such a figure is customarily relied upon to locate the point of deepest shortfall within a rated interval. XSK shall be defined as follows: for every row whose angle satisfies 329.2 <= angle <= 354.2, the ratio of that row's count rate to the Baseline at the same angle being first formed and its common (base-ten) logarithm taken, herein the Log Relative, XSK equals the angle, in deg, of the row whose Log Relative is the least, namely 353.0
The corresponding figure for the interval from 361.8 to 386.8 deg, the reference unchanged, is 363.0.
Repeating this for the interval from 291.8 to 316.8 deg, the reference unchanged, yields 315.5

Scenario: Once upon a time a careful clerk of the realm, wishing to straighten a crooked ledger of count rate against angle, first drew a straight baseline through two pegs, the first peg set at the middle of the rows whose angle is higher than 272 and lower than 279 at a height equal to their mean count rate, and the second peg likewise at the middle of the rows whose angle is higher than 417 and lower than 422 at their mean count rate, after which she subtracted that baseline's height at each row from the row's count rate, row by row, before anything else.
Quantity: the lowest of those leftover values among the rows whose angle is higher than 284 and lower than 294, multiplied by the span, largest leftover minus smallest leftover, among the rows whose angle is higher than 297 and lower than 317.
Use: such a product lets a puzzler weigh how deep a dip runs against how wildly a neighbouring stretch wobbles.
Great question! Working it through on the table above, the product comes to 0.01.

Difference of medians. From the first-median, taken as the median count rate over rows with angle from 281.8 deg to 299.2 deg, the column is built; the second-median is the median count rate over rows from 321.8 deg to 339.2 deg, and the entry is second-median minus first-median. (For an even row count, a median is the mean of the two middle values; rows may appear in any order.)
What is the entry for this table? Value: 0.06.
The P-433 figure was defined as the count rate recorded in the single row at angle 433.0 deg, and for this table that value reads 2.885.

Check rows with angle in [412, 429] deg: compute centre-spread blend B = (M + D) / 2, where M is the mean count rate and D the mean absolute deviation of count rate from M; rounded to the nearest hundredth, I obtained 1.55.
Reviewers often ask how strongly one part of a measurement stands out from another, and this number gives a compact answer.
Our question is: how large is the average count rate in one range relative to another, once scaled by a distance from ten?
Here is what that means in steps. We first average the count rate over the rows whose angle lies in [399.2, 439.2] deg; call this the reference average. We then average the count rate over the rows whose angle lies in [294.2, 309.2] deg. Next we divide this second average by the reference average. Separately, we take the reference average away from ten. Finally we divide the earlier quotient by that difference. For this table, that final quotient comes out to 0.155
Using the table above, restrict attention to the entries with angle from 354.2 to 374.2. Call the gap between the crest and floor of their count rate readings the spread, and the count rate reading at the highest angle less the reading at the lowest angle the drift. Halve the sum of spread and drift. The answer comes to 0.51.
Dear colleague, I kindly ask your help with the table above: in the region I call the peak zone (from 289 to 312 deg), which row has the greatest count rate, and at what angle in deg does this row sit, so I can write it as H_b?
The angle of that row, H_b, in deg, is 308.0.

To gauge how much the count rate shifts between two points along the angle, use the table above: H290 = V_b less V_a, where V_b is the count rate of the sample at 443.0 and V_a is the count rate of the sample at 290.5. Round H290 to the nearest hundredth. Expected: -0.38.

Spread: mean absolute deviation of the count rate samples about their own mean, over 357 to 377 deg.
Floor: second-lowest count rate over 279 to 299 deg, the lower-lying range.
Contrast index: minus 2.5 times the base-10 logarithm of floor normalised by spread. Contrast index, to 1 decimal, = -3.3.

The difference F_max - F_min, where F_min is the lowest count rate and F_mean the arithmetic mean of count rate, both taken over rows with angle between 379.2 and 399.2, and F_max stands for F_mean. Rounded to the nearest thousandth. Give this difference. 0.136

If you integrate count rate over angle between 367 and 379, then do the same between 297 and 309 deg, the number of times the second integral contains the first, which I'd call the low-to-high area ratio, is 1.08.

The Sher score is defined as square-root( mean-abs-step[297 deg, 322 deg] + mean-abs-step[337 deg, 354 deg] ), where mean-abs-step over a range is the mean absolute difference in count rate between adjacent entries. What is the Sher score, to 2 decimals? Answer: 0.57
